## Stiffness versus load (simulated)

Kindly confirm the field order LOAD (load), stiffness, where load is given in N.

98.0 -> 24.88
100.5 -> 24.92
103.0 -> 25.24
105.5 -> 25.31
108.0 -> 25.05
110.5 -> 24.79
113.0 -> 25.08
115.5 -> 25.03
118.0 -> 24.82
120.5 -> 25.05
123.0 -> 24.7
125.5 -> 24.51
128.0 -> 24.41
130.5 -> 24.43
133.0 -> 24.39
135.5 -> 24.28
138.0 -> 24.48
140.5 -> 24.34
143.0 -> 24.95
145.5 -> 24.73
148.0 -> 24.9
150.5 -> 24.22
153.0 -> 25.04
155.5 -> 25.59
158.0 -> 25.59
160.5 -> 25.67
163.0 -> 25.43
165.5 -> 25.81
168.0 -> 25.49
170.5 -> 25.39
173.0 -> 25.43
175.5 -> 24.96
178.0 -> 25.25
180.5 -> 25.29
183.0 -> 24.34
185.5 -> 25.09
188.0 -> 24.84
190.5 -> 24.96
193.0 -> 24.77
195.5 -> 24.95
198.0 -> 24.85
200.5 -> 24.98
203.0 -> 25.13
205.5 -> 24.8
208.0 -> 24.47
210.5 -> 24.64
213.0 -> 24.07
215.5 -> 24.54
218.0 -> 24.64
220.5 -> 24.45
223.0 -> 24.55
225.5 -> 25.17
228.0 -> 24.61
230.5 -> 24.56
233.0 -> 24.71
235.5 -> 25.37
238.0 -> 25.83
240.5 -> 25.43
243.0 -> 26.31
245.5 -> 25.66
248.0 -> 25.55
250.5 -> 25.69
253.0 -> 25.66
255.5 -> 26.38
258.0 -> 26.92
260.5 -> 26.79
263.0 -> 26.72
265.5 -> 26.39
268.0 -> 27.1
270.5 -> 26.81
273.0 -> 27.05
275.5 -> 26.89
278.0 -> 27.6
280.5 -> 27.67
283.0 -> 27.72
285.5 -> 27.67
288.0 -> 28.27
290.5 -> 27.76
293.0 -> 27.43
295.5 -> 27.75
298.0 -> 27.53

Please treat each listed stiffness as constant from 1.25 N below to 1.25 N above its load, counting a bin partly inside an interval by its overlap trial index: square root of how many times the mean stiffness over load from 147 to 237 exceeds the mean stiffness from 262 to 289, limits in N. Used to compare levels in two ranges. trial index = 0.96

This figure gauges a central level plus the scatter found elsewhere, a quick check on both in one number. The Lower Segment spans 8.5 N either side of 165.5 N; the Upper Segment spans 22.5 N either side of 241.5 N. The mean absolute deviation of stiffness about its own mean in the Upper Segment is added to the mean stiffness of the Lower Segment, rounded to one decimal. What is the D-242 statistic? 26.2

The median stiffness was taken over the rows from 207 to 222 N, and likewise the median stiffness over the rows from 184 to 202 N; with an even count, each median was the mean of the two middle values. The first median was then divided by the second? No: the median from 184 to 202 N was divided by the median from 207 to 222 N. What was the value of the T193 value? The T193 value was 1.02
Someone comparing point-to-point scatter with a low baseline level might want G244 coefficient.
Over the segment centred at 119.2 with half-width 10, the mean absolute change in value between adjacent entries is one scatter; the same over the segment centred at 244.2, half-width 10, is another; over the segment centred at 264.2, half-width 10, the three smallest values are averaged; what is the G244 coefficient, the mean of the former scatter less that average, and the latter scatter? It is -13.0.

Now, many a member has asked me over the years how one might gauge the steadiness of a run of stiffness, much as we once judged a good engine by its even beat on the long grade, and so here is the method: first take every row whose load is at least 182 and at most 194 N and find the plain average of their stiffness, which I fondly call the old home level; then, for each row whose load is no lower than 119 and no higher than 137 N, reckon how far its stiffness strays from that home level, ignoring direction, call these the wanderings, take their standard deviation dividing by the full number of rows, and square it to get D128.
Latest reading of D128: 0.016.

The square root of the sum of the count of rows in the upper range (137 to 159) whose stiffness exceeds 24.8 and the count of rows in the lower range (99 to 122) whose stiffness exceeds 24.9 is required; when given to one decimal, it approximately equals 3.5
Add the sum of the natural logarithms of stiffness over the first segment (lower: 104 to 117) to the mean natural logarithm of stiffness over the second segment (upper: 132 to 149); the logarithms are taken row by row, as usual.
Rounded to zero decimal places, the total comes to 19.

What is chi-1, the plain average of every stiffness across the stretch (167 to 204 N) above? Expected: 25.0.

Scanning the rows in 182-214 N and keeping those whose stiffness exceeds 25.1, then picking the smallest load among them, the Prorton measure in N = 203.0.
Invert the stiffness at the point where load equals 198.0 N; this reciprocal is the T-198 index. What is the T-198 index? 0.040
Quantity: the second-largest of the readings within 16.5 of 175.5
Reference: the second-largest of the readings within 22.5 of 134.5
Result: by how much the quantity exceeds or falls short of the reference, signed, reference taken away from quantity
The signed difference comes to 0.59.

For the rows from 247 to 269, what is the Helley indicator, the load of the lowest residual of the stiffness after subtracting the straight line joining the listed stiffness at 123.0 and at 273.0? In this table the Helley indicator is 248.0 N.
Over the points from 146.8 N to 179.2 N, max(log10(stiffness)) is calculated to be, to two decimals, 1.41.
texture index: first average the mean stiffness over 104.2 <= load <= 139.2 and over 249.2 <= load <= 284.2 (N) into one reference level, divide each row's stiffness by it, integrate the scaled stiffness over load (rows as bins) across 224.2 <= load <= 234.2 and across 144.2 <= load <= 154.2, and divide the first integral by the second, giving 1.00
